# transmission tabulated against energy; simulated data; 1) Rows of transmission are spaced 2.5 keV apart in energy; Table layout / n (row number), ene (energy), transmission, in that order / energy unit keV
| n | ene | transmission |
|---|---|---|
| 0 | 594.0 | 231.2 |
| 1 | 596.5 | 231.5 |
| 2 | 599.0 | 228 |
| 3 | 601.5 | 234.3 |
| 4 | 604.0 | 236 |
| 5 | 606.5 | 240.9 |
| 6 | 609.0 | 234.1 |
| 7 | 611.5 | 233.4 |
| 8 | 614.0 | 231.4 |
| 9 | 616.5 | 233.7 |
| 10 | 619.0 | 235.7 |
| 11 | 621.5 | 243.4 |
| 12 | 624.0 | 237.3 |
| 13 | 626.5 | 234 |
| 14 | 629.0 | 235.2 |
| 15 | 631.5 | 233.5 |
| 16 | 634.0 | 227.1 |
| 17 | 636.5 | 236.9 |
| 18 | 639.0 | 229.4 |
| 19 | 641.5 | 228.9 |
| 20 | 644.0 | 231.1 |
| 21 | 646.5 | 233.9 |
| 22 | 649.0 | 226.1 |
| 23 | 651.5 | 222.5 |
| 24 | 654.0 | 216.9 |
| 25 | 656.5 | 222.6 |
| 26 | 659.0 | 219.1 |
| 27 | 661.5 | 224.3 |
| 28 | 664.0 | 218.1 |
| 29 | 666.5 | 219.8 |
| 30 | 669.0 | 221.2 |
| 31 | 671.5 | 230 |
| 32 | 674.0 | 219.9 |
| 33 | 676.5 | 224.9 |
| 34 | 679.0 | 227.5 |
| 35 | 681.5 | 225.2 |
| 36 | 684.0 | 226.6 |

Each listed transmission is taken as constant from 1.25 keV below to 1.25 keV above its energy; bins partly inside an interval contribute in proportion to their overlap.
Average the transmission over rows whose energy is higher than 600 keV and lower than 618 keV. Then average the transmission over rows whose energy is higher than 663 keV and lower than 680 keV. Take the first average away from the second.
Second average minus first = -12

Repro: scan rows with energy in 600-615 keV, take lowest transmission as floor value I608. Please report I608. 231.4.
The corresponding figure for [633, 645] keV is 227.1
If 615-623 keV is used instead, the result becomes 233.7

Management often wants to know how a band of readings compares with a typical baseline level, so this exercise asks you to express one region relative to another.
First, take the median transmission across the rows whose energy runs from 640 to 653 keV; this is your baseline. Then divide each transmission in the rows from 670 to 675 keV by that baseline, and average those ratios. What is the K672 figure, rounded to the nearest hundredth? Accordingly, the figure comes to 0.98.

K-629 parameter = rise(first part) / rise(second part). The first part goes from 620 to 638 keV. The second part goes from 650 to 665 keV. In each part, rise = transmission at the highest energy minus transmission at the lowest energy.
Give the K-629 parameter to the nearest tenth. 1.5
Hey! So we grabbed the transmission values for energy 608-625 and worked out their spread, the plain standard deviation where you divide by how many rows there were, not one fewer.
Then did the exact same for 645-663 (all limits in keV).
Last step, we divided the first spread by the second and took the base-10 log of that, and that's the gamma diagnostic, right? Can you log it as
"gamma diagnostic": -0.146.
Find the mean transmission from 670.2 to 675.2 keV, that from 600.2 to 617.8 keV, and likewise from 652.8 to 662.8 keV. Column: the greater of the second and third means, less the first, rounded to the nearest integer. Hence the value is 10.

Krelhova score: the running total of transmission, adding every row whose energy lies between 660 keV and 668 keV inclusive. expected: 662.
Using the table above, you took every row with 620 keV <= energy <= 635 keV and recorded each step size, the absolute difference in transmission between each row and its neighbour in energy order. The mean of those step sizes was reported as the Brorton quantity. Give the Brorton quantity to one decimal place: 3.7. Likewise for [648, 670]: 4.1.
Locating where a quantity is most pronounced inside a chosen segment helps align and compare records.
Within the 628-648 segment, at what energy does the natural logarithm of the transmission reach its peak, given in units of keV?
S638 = 636.5 keV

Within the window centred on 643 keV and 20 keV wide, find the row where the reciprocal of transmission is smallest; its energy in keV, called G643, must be 636.5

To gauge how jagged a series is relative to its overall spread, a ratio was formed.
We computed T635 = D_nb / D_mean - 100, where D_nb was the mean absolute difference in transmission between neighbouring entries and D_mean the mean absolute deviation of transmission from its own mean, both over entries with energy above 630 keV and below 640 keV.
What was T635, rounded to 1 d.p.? -97.7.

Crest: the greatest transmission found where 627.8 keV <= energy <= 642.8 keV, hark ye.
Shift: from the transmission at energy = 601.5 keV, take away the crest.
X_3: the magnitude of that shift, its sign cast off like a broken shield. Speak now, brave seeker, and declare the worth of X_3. 3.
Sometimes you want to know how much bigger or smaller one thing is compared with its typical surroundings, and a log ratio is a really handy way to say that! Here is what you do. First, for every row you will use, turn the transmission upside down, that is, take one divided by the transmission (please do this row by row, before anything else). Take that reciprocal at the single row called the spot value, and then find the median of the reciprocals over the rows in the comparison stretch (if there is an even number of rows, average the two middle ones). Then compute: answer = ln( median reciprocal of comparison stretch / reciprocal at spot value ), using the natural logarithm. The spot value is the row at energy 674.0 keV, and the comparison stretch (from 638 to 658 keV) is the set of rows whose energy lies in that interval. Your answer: -0.034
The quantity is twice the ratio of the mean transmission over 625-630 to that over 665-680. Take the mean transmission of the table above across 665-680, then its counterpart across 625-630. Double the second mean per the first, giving 2.10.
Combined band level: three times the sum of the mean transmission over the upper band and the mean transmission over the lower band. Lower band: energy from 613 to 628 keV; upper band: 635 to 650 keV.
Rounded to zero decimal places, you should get 1401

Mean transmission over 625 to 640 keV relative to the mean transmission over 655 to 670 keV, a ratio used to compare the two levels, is 1.05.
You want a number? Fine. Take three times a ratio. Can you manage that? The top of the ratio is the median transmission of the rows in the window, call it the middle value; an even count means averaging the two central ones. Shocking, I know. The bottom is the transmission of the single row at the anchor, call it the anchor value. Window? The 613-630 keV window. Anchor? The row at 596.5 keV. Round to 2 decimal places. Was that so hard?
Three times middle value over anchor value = 3.05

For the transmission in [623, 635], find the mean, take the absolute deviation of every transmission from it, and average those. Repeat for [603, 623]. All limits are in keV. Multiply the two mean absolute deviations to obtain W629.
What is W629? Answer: 7.7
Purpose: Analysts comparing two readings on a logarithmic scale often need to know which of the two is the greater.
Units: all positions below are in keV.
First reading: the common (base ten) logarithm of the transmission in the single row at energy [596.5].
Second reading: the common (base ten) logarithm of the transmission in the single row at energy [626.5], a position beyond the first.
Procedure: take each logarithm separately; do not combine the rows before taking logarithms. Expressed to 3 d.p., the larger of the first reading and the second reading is 2.369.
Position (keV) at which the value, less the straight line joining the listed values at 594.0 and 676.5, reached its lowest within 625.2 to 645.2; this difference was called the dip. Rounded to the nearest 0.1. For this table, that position 634.0 keV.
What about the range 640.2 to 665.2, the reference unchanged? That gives 654.0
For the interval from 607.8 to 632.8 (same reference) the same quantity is 614.0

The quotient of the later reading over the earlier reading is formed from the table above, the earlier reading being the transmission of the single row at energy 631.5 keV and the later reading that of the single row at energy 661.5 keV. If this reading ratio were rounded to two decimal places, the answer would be 0.96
